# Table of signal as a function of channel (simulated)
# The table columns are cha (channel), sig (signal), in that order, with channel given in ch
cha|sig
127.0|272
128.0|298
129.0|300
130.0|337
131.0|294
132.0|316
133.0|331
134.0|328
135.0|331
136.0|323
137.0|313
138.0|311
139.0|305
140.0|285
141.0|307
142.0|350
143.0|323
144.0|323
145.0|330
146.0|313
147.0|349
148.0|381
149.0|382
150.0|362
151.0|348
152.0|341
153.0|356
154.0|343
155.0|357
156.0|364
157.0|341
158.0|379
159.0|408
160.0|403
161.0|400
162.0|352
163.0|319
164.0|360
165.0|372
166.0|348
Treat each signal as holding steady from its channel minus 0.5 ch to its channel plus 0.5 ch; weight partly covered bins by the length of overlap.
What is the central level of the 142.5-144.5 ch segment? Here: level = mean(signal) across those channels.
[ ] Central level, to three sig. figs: 323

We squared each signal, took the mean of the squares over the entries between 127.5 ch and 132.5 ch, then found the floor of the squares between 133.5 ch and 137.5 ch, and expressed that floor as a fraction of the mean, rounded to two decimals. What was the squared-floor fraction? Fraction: 1.02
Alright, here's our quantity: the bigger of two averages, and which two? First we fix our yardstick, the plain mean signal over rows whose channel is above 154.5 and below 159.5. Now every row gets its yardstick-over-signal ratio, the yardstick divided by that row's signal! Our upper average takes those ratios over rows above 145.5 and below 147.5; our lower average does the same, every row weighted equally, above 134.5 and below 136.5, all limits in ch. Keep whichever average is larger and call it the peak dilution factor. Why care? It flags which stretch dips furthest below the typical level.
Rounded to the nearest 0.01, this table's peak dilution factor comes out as 1.13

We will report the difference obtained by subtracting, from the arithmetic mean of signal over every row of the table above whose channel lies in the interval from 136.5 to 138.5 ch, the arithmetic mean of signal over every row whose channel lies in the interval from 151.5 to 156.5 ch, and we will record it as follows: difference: -40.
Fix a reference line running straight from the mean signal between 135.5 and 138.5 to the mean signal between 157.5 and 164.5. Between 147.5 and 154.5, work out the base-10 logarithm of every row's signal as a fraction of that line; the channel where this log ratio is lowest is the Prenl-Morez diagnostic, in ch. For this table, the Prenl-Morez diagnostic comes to 154.0 ch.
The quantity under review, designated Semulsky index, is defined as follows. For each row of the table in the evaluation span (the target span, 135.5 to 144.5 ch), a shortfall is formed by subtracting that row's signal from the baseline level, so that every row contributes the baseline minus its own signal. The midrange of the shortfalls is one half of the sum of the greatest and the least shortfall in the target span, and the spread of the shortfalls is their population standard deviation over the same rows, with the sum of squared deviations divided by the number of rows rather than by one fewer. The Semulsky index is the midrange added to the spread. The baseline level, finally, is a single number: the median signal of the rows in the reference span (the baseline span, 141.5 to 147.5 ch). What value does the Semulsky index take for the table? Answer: 26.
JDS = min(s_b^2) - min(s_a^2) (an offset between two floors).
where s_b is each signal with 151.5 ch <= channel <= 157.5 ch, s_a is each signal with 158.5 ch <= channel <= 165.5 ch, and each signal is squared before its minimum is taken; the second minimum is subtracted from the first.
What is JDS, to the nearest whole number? 14520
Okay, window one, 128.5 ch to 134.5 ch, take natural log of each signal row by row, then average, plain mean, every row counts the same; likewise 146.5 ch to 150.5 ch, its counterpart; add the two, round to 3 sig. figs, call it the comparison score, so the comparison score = 11.7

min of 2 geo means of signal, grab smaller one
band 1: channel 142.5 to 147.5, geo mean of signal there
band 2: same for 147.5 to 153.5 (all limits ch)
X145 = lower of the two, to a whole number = 327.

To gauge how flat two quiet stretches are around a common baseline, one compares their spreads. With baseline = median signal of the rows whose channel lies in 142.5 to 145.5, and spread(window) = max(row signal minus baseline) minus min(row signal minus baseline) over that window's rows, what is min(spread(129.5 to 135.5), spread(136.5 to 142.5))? 43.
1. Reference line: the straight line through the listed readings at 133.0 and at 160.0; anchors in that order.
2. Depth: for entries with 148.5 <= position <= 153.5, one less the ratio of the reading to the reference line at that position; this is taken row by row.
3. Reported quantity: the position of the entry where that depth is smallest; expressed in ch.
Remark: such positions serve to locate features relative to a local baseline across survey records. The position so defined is 149.0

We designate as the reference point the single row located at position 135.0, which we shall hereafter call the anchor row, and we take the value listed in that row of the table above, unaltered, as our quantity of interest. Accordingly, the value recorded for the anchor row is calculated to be 331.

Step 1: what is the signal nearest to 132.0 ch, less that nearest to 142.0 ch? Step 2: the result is -34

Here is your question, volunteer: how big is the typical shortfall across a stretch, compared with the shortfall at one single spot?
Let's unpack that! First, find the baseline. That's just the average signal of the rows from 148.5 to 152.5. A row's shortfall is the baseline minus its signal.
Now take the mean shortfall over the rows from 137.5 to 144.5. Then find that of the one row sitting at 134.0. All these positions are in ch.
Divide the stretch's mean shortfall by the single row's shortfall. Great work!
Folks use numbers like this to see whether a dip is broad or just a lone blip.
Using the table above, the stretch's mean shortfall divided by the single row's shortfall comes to 1.4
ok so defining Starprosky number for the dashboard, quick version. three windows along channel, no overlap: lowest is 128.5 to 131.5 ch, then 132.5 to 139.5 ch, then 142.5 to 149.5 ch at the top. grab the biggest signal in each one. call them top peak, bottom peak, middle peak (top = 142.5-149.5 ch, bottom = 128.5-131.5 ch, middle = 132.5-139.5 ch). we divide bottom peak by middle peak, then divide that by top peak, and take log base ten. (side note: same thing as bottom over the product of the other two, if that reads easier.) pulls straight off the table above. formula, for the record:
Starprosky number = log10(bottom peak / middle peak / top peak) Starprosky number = -2.57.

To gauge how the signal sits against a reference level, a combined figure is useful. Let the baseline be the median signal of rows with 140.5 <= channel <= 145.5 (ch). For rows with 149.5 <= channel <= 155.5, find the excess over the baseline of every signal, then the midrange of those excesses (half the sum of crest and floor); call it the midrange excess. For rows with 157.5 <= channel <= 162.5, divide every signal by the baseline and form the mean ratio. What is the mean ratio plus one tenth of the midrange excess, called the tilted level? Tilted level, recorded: 4.1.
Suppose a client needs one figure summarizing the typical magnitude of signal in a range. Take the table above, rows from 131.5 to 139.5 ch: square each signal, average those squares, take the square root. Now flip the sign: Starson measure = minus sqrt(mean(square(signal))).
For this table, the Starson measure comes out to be -320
